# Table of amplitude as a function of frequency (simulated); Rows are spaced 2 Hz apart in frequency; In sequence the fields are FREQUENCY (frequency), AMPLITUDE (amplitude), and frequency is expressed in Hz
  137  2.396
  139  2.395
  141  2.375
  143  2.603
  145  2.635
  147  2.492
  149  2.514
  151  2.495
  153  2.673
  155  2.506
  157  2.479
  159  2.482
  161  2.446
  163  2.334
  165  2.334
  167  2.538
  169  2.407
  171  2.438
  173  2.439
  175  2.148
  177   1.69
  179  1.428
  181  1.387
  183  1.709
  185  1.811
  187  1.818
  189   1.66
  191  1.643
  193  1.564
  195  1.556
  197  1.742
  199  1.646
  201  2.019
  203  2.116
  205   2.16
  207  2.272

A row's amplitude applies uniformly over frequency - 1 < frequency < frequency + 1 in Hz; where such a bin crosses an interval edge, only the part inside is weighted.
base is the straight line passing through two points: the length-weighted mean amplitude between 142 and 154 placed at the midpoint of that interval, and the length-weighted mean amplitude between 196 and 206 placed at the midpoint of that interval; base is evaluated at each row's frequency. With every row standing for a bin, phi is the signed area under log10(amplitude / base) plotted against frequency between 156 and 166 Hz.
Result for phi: 0.0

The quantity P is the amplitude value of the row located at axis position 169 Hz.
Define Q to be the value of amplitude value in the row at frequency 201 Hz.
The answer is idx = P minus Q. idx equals 0.39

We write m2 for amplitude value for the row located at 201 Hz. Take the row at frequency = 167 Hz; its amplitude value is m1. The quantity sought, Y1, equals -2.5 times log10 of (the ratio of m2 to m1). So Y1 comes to 0.2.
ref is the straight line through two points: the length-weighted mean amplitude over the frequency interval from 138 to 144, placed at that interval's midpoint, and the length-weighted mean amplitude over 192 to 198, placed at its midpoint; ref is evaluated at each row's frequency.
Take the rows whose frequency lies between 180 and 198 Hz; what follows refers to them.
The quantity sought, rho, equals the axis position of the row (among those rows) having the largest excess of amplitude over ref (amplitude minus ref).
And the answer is 197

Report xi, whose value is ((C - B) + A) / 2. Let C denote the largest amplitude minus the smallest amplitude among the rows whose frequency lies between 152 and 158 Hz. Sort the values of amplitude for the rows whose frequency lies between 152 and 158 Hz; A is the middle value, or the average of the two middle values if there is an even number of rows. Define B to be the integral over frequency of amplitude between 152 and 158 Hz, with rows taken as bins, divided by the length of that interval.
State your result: 0.074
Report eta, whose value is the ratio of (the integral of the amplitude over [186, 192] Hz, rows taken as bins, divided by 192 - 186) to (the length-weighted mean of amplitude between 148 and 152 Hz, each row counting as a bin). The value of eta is 0.68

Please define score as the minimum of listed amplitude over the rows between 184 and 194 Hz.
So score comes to 1.564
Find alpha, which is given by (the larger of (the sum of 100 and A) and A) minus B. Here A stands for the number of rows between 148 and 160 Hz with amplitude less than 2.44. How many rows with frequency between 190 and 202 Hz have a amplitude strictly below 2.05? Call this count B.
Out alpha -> 94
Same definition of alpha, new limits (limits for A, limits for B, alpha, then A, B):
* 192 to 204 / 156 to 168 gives 106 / 6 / 0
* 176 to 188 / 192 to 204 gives 101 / 6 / 5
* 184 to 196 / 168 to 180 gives 104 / 6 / 2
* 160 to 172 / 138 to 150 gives 104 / 4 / 0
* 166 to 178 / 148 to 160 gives 105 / 5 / 0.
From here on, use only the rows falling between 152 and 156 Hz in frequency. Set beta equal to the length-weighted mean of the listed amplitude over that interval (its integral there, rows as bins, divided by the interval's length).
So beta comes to 2.59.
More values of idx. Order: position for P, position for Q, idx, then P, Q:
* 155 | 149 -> -0.01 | 2.506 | 2.514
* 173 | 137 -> 0.04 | 2.439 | 2.396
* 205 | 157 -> -0.32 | 2.16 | 2.479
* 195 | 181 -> 0.17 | 1.556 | 1.387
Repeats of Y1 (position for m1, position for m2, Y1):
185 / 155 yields -0.4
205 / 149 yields -0.2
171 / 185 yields 0.3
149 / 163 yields 0.1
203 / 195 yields 0.3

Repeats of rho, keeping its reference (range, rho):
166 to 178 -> 167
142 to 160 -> 153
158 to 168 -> 167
